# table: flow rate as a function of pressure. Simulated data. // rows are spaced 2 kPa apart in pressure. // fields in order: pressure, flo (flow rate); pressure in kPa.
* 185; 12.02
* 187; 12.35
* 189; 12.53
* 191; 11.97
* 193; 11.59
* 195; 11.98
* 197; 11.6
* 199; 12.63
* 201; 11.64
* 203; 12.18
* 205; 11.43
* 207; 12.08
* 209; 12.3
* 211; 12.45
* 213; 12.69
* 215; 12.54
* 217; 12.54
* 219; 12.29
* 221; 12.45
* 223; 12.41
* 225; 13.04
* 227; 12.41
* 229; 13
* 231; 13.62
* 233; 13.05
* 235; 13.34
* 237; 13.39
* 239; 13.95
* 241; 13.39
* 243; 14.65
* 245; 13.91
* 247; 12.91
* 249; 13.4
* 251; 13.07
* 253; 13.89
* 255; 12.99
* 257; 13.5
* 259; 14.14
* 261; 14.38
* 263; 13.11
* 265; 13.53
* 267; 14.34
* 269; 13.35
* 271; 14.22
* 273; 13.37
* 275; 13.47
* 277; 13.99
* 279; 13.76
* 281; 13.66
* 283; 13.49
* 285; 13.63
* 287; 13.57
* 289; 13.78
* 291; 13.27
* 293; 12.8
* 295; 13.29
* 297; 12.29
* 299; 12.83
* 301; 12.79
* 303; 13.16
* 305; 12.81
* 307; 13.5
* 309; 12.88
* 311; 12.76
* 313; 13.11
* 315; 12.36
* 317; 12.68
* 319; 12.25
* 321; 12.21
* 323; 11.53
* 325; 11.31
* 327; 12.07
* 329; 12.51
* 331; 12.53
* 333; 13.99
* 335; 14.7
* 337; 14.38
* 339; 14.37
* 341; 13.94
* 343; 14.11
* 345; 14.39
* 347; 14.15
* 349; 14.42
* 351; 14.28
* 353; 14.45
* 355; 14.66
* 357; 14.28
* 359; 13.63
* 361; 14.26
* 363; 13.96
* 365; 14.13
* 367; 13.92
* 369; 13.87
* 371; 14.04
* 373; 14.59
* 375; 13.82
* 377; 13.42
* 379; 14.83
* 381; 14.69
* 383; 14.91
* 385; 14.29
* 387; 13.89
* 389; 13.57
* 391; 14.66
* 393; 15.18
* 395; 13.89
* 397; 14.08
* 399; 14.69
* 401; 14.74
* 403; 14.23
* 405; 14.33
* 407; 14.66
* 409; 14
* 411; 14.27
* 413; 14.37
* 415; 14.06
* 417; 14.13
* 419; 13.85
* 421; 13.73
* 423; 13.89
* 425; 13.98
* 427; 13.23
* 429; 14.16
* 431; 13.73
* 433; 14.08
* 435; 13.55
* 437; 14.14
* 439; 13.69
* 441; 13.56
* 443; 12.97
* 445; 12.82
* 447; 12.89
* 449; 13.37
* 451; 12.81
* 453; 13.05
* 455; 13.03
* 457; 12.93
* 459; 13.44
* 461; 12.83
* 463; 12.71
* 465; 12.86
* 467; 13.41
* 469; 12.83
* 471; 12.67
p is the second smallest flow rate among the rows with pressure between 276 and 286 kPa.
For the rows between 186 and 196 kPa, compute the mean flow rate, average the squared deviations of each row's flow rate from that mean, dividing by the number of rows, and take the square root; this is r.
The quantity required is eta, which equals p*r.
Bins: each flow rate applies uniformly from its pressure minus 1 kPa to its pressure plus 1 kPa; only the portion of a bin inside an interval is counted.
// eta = 4.5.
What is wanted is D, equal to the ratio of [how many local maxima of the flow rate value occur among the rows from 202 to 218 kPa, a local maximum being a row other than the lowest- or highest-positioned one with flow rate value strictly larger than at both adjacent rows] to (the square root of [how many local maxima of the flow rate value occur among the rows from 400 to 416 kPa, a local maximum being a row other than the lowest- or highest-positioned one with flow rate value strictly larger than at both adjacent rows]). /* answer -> 0.7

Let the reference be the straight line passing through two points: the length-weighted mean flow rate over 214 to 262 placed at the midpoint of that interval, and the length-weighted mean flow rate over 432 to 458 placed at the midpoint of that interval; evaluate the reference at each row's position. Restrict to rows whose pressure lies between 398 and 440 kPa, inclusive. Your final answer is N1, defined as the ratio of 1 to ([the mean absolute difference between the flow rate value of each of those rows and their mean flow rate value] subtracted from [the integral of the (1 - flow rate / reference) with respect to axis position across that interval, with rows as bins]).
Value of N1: -0.36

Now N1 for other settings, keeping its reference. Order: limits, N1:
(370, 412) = -0.27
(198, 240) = 0.67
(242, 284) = -0.59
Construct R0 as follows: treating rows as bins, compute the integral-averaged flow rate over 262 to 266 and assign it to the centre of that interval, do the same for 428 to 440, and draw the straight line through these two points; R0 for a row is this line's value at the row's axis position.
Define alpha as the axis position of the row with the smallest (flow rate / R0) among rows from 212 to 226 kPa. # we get 219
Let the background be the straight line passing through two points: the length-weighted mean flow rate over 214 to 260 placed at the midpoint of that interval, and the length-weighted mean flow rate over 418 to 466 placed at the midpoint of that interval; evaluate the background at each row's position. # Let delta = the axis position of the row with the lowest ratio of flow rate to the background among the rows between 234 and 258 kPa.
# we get 247 kPa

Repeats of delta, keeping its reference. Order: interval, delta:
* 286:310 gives 297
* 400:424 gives 421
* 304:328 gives 325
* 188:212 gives 205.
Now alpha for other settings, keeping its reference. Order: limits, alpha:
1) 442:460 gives 451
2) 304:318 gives 315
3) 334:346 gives 341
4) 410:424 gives 421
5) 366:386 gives 377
